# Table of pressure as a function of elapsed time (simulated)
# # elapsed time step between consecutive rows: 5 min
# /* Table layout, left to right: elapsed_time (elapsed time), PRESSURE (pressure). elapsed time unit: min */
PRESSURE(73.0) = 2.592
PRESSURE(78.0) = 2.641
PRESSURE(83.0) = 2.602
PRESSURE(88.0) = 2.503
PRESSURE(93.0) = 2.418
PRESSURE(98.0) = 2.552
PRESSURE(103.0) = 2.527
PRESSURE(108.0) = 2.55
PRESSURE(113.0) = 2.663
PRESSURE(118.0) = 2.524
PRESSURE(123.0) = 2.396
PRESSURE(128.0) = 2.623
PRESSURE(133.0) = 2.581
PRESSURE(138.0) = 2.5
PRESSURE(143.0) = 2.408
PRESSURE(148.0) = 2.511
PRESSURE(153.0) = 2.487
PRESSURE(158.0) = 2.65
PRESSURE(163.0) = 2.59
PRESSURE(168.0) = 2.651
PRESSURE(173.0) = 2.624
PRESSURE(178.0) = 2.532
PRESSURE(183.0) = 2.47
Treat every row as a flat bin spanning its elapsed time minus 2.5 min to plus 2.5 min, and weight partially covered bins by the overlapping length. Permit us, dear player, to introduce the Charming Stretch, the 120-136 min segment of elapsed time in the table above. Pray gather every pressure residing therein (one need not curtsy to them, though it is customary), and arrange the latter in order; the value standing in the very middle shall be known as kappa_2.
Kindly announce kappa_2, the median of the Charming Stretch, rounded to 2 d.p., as 2.58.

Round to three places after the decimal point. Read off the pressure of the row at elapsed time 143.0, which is 2.408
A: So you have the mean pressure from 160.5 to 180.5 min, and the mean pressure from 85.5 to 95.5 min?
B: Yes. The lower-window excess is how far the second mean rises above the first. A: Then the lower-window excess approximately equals -0.14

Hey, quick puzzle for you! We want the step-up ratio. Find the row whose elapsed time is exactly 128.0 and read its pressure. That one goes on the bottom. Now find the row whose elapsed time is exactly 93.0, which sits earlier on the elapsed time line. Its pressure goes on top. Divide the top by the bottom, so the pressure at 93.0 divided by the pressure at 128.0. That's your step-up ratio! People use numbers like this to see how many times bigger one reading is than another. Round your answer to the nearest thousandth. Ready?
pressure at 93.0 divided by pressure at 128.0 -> 0.922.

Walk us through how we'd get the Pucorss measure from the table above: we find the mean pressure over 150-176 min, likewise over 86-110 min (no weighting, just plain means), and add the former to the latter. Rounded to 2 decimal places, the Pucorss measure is 5.11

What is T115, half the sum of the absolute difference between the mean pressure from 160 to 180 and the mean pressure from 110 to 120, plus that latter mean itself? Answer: 1.30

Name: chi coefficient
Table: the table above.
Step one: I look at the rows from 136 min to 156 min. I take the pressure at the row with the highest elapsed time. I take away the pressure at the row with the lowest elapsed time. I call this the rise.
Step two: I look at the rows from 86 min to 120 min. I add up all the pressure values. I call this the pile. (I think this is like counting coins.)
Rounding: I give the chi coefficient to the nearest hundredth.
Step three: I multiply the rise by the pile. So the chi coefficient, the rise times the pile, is -0.23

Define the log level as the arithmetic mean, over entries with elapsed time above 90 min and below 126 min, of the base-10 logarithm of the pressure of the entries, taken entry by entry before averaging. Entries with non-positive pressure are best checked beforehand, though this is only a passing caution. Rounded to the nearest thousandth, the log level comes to 0.401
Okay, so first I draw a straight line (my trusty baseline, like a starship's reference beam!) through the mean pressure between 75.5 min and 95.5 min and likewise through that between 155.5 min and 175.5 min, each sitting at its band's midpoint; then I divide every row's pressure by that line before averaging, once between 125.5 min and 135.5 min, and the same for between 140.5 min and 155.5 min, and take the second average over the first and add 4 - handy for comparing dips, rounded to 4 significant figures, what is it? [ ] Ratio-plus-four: 4.942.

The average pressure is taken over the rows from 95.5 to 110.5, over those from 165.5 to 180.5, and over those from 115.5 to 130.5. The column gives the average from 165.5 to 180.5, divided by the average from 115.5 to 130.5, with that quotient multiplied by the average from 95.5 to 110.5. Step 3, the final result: 2.63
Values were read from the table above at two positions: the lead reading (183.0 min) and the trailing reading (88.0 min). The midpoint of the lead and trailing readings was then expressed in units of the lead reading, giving 1.01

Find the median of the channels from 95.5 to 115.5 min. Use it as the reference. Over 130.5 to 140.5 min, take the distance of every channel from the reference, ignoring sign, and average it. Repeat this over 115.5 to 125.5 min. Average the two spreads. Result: 0.066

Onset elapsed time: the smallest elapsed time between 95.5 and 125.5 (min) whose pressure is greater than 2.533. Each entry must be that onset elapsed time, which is 98.0 min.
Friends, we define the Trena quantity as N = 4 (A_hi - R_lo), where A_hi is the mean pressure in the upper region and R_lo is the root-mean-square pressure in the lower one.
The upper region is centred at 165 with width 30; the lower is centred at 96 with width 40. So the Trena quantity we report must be 0.12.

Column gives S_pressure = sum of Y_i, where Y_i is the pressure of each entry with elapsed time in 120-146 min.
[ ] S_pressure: 12.5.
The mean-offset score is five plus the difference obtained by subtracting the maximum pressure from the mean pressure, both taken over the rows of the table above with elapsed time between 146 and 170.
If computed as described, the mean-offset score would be 4.93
